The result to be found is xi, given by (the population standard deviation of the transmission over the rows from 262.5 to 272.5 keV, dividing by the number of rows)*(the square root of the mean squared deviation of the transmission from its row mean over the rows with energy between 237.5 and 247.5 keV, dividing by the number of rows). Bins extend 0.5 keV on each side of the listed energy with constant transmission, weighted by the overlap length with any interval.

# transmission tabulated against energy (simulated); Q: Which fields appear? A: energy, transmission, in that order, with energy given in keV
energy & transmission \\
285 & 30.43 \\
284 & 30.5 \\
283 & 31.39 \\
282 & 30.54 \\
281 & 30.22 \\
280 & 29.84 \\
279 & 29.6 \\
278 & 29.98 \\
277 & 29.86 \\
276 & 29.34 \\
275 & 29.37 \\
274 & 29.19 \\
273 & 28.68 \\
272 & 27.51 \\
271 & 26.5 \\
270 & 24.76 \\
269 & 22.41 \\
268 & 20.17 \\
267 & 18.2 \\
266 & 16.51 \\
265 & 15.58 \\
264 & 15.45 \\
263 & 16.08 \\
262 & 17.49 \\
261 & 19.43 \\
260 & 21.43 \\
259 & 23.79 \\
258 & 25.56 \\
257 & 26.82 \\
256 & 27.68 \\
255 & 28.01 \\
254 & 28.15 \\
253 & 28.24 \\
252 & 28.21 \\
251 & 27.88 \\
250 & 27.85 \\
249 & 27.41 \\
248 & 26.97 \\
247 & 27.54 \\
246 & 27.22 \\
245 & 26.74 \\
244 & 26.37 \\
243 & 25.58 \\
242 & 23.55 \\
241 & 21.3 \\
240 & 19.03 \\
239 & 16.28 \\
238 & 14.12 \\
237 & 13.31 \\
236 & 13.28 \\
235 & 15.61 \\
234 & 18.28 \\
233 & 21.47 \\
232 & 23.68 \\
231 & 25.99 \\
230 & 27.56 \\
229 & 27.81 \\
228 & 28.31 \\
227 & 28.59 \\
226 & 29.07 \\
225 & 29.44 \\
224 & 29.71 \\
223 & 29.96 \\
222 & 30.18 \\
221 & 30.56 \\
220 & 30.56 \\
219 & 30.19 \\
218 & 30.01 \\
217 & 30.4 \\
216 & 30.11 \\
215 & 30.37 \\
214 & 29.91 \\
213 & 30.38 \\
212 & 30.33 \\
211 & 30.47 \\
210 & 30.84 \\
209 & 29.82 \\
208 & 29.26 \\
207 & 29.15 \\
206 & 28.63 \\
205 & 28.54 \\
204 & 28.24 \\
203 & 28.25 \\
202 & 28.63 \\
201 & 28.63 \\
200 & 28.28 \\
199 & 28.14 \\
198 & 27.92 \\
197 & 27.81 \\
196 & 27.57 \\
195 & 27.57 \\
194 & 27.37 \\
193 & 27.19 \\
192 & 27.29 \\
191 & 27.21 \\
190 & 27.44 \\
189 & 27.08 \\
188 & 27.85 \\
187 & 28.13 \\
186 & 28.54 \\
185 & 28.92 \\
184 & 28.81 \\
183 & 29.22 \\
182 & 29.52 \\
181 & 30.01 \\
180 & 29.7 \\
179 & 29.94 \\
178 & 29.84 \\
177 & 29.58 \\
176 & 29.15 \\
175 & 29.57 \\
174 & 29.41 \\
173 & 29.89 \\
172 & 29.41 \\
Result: 20.5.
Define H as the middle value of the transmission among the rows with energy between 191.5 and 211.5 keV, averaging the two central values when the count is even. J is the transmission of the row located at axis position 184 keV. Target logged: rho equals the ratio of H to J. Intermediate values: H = 28.3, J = 28.81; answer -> 0.98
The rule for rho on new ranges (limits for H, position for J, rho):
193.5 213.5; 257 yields 1.07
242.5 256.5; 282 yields 0.90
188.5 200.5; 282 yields 0.90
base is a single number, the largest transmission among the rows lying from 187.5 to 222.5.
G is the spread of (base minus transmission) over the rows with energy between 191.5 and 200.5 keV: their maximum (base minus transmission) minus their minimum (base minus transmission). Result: 1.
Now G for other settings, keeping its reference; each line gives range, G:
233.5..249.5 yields 14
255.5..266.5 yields 12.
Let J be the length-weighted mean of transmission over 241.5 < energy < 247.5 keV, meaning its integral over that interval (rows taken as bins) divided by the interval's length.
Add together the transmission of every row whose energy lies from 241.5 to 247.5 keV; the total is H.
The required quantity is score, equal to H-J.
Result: 131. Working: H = 157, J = 26.2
